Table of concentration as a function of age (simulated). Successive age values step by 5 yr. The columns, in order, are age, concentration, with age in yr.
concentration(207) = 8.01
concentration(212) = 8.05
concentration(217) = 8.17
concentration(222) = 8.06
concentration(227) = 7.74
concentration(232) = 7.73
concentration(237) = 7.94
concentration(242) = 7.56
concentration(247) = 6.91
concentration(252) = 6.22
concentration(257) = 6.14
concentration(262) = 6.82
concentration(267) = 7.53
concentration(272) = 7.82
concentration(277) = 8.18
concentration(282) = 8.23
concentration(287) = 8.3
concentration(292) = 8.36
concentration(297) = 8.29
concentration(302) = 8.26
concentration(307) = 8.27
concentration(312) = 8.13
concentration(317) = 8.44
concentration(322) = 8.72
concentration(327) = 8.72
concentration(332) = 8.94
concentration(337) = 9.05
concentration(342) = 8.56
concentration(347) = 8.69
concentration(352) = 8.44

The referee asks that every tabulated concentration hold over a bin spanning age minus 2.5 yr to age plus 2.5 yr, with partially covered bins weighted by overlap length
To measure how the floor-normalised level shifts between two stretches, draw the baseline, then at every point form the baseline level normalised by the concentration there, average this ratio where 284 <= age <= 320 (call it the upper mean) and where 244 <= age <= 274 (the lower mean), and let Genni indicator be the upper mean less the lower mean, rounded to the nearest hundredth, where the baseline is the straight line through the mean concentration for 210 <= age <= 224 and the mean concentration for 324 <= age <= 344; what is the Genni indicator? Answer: -0.18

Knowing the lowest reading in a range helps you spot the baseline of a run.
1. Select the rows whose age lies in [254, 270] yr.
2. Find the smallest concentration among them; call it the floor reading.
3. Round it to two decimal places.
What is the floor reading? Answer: 6.14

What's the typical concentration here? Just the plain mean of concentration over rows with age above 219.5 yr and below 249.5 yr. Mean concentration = 7.66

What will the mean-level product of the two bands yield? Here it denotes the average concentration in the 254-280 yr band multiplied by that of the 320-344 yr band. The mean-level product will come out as 64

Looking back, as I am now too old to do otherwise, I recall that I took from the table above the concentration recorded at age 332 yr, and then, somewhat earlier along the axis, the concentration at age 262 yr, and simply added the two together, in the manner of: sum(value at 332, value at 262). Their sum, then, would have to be 15.8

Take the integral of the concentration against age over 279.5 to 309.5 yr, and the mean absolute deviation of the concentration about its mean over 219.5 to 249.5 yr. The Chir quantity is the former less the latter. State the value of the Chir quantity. 248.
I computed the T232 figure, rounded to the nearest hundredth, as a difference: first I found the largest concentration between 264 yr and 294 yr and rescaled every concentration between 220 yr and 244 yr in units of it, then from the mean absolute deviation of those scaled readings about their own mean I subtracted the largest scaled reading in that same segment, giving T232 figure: -0.95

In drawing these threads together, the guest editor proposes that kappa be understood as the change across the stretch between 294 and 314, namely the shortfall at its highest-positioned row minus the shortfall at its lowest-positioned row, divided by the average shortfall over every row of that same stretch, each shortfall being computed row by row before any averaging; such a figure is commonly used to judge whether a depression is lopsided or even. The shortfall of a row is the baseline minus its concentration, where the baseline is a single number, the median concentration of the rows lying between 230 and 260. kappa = -0.2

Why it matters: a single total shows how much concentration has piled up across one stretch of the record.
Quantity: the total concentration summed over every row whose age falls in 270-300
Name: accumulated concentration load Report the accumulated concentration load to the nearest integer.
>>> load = 49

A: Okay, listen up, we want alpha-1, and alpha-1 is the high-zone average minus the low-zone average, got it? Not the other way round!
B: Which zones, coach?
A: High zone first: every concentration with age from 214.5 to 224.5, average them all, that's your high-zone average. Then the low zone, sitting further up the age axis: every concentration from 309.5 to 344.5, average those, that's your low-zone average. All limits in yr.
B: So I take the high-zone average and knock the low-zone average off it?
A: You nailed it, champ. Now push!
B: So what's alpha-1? -0.54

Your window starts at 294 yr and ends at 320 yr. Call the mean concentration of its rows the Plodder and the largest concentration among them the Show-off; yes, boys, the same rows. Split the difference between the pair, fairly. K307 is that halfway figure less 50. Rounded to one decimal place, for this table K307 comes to -41.6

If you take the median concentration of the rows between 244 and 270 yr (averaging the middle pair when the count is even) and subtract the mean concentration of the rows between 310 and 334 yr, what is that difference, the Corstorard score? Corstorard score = -1.8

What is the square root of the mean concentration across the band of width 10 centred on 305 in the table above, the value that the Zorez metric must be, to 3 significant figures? 2.87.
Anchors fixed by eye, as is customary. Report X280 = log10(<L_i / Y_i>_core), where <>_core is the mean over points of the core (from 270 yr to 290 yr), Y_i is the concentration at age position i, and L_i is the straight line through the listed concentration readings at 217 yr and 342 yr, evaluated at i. 0.012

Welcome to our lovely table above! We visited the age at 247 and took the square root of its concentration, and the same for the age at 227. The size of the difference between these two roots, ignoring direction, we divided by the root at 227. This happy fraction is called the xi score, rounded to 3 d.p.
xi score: 0.055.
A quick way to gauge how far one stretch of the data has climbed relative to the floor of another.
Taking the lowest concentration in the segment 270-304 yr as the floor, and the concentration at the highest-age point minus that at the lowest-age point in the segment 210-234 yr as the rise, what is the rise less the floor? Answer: -8.1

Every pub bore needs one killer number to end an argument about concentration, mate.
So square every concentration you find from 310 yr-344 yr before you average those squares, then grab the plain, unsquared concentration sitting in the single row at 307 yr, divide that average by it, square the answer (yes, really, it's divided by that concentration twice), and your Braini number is 82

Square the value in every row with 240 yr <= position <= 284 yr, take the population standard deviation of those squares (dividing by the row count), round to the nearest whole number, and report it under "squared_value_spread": 11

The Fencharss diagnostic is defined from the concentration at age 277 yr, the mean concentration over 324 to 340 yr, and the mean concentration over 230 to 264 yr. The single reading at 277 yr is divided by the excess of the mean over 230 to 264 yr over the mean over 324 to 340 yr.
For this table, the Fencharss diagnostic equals -4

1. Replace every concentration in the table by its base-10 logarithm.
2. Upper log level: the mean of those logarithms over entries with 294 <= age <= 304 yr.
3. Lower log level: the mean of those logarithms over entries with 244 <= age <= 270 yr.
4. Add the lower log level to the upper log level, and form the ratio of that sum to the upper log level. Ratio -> 1.90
